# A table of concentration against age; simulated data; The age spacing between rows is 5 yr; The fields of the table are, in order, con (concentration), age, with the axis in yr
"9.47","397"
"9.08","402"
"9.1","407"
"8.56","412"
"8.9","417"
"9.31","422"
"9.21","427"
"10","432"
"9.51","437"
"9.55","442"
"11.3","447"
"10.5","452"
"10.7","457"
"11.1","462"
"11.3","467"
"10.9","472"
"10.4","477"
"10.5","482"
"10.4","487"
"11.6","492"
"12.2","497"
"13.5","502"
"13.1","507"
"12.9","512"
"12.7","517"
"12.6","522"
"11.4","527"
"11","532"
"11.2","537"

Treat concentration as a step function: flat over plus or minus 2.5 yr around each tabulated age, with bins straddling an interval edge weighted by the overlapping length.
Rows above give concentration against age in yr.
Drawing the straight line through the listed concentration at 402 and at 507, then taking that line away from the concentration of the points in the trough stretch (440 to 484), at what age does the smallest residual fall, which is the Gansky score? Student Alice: 482 yr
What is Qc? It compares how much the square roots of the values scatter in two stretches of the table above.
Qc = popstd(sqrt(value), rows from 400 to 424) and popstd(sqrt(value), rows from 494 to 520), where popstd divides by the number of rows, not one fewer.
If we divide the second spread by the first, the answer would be 1.43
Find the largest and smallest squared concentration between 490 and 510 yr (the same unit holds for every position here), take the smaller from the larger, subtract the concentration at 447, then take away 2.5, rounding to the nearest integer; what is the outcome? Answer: 34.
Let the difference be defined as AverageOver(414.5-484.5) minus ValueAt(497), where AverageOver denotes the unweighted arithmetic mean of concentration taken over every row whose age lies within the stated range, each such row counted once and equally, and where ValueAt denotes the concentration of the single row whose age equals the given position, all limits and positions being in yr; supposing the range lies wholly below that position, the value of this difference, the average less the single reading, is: -2.0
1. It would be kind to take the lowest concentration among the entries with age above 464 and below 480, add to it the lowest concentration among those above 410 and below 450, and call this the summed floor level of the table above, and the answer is 19.0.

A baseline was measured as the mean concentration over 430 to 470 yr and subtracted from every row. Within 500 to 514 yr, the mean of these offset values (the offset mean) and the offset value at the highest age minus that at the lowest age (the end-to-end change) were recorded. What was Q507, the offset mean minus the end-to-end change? 3.3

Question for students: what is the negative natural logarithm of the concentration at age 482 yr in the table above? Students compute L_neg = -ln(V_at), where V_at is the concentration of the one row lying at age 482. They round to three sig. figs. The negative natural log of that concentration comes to -2.35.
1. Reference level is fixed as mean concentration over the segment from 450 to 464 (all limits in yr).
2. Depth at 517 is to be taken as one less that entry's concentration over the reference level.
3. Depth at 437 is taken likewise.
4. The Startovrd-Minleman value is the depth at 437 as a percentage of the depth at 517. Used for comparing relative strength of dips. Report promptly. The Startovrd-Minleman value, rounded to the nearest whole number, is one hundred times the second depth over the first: -65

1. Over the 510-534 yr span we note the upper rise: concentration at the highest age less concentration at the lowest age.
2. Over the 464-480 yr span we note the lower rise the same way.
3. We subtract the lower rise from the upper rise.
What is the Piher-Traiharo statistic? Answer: -1.0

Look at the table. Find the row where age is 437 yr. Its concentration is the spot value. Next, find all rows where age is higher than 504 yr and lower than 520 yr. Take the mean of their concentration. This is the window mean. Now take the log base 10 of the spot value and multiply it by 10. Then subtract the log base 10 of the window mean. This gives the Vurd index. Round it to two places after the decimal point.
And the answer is 8.67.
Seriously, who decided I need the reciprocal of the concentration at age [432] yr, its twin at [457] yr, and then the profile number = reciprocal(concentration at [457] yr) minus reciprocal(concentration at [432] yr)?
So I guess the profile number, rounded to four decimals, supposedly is -0.0065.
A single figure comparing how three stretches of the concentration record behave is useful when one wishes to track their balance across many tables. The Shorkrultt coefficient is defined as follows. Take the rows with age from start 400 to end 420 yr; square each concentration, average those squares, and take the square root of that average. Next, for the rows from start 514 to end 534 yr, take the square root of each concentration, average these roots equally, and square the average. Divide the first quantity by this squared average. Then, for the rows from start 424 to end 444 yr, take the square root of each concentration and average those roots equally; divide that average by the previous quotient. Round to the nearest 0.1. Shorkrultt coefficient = 4.1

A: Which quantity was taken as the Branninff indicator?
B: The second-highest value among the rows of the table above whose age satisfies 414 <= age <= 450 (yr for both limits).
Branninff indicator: 10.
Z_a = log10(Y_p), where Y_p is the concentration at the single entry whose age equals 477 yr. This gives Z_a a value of 1.02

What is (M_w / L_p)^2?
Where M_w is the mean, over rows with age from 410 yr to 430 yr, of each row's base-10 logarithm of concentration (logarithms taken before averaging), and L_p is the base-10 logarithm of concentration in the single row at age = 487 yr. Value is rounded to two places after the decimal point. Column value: 0.88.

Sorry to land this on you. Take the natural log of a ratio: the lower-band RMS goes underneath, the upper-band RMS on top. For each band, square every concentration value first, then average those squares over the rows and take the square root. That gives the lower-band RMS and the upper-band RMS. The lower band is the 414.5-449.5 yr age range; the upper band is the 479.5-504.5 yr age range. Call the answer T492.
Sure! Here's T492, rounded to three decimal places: 0.186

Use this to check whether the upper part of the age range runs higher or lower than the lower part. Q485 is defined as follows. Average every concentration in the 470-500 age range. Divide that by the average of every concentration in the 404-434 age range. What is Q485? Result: 1.20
